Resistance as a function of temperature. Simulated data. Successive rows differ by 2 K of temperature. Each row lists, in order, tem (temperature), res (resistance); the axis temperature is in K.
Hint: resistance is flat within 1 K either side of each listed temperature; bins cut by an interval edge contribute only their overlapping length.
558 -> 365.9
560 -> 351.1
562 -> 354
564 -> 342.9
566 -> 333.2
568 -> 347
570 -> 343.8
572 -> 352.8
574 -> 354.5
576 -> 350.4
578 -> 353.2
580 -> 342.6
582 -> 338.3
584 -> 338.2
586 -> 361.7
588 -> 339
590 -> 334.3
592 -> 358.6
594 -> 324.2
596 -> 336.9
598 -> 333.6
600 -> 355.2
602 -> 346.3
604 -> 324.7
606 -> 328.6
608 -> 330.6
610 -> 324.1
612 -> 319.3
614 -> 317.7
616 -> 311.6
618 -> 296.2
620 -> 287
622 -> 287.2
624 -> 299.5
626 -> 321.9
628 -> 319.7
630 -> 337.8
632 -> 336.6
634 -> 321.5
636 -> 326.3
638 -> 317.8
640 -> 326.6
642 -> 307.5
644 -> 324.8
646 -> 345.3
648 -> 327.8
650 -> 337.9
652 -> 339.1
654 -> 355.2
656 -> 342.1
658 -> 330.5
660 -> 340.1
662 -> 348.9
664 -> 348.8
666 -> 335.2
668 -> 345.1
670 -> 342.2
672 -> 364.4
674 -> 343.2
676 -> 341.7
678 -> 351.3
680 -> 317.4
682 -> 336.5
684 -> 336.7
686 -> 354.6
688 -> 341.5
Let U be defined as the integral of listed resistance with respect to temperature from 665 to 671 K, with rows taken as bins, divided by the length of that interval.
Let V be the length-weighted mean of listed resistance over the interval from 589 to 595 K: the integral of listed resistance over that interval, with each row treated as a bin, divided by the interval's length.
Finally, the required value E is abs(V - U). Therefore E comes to 2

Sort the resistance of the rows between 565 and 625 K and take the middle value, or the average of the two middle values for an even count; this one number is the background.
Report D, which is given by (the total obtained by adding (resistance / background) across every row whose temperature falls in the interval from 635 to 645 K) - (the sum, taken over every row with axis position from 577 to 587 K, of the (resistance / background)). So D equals -0.4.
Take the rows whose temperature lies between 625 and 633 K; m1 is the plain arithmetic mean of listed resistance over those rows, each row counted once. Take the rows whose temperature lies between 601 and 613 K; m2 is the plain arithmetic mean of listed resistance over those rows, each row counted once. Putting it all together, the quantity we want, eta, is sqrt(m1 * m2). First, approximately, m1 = 329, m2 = 329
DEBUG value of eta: 329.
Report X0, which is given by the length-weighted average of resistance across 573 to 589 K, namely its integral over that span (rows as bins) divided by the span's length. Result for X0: 347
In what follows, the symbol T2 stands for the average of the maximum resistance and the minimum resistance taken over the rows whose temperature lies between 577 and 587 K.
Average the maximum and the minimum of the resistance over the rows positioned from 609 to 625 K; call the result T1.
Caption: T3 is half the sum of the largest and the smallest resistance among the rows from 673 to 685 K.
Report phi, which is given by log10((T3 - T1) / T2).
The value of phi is -1.1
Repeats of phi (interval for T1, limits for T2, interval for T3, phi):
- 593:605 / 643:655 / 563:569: -2.9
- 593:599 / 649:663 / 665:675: -1.3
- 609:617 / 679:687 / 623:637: -2.6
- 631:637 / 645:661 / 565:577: -1.4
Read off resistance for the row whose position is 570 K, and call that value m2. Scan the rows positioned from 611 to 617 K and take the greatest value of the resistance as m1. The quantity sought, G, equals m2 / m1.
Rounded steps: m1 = 319.3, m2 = 343.8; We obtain 1.08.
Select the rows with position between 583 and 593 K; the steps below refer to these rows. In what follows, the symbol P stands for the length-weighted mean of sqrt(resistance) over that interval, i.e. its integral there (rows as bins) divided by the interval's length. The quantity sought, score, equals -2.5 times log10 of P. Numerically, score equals -3.174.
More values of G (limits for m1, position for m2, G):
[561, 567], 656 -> 0.97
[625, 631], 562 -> 1.05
